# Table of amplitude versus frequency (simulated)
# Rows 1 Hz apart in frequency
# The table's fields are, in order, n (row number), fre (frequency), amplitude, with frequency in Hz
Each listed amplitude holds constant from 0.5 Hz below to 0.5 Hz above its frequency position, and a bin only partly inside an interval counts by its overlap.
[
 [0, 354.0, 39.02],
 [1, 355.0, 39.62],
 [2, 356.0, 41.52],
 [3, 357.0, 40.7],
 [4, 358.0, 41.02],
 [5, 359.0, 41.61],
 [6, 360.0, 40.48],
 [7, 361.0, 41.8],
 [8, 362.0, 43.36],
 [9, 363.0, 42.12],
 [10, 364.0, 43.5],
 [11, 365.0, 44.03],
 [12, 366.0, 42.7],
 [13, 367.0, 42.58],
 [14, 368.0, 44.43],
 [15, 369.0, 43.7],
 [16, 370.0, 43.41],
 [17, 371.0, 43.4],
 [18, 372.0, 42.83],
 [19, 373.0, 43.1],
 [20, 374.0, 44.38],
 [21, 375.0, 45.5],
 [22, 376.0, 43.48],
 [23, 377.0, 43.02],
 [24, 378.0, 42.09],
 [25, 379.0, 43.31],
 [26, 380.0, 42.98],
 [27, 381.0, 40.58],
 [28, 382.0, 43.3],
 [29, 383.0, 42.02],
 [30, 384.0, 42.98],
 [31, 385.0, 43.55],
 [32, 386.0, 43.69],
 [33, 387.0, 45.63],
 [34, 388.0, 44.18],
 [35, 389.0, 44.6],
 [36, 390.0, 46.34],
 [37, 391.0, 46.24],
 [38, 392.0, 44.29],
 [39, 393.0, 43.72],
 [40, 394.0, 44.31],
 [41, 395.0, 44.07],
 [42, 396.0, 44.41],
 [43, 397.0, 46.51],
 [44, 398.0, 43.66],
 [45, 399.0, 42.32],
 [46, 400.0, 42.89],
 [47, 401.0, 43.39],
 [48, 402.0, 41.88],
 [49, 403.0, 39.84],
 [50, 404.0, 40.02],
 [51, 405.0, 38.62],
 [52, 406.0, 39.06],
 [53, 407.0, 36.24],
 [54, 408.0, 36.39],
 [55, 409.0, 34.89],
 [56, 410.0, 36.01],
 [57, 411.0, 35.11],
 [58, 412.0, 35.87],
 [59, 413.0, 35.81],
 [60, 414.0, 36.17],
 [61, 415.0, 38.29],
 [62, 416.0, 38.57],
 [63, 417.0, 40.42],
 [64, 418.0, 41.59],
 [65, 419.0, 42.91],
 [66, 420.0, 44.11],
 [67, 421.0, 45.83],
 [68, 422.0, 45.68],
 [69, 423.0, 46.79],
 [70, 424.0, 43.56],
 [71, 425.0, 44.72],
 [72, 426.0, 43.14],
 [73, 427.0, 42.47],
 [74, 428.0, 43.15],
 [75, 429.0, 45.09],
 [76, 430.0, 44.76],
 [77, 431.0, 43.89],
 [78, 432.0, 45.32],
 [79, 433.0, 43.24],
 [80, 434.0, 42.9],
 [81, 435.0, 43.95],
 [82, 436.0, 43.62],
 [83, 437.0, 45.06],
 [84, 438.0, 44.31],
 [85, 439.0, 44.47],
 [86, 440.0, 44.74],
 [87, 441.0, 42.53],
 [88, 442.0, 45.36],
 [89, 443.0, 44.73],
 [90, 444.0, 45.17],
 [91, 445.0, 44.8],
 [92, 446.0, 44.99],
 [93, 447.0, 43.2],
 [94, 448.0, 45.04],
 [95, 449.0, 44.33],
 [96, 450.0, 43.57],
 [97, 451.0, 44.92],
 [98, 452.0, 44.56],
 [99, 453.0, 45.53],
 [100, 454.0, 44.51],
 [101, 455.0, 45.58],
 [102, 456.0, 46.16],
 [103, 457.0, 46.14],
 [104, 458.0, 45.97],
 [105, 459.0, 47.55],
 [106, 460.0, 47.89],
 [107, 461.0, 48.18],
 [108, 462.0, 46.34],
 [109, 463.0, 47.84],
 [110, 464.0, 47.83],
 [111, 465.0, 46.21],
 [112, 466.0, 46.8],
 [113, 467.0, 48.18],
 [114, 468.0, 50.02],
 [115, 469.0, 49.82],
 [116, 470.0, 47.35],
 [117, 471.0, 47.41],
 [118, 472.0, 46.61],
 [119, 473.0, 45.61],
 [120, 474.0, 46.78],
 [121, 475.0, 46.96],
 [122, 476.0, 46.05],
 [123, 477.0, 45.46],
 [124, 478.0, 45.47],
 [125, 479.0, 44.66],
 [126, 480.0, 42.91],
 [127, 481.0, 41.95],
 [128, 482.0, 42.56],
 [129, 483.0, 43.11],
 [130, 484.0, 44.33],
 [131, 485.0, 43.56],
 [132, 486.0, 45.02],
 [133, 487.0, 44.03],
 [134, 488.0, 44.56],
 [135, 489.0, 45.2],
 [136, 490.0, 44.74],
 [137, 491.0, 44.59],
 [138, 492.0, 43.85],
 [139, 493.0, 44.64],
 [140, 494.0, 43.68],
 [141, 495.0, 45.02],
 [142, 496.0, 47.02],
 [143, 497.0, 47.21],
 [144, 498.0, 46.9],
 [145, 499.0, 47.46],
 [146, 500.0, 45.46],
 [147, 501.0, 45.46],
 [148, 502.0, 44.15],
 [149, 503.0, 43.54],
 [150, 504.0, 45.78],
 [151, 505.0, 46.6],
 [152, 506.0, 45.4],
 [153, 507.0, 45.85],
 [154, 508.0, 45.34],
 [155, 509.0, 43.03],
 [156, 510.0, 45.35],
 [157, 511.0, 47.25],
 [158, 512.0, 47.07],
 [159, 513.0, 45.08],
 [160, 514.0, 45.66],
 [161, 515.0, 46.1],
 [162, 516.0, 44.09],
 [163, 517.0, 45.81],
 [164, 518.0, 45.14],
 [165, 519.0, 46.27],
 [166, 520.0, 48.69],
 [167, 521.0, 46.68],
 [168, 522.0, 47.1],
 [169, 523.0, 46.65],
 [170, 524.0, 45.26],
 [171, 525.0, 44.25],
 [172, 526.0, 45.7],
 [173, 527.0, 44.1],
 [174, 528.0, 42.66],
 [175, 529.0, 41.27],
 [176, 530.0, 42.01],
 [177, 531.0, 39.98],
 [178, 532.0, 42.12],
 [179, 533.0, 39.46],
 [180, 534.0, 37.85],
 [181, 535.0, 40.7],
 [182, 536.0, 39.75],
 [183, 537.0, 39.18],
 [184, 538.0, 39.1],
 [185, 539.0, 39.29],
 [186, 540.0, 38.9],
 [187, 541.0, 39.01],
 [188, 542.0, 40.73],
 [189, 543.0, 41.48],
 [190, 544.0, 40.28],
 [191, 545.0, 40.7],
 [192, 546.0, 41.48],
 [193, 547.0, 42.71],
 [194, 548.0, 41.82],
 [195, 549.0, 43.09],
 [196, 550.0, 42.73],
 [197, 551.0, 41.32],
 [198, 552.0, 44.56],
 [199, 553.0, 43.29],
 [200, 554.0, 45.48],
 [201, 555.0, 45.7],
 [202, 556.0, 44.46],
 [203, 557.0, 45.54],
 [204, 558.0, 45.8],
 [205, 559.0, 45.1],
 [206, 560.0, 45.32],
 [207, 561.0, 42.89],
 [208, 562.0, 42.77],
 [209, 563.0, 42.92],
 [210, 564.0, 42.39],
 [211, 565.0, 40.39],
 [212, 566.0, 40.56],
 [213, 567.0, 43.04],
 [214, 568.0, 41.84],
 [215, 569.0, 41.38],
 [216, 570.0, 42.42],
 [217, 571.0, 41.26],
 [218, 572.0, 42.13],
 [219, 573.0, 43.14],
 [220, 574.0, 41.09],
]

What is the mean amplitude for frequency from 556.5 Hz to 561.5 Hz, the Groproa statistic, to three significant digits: 44.9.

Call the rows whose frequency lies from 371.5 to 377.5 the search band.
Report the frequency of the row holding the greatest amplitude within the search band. 375.0 Hz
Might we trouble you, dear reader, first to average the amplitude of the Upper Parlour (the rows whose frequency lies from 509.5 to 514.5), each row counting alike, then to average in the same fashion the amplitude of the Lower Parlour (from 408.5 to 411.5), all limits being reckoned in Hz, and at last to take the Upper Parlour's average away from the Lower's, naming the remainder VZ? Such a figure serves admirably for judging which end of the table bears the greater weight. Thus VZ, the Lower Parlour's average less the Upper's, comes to -11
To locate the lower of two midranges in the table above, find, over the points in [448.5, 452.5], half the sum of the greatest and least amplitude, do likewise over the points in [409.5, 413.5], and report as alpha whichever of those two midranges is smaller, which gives 35.6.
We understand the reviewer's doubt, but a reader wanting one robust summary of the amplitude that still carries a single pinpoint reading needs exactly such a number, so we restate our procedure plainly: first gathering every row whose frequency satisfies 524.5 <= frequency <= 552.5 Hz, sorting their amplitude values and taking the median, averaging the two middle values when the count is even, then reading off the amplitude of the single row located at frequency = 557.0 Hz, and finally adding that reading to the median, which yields 86.8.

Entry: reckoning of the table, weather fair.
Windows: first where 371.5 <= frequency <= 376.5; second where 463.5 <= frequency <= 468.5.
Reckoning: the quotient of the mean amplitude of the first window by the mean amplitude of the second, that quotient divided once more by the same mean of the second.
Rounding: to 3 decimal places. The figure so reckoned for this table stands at 0.019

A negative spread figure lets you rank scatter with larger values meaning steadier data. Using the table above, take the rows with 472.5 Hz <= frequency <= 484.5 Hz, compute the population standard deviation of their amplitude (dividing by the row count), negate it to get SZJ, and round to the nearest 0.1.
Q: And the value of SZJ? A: -1.6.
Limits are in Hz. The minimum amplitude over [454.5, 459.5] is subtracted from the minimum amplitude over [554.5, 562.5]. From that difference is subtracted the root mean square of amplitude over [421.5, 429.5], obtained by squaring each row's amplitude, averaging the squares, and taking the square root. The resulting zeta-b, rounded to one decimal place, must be -47.2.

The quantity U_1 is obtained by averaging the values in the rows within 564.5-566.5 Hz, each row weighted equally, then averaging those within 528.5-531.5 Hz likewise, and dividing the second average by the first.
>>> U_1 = 1.02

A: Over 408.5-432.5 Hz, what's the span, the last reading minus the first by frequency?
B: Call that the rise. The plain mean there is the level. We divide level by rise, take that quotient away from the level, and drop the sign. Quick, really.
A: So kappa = 37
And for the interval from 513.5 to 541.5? 49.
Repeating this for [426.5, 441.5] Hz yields 689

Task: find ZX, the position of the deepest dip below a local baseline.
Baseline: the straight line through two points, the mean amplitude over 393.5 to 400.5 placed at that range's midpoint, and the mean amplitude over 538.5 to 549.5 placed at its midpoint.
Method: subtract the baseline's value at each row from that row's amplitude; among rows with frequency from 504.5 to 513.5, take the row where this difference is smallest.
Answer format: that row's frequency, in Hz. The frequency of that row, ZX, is 509.0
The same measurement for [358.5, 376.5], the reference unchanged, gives 360.0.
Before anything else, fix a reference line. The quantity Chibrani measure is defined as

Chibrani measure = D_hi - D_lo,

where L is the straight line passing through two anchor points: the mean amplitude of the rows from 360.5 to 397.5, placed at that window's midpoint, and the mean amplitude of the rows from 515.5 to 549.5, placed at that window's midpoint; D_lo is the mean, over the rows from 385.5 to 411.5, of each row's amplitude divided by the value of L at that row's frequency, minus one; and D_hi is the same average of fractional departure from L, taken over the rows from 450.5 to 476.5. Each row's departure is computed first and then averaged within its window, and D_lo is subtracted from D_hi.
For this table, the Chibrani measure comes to 0.13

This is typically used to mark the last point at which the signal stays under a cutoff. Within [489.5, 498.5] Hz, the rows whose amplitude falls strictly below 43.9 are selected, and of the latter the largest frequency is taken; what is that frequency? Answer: 494.0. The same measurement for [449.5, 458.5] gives 450.0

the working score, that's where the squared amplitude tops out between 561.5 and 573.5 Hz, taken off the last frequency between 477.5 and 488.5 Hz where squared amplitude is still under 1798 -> -92 Hz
